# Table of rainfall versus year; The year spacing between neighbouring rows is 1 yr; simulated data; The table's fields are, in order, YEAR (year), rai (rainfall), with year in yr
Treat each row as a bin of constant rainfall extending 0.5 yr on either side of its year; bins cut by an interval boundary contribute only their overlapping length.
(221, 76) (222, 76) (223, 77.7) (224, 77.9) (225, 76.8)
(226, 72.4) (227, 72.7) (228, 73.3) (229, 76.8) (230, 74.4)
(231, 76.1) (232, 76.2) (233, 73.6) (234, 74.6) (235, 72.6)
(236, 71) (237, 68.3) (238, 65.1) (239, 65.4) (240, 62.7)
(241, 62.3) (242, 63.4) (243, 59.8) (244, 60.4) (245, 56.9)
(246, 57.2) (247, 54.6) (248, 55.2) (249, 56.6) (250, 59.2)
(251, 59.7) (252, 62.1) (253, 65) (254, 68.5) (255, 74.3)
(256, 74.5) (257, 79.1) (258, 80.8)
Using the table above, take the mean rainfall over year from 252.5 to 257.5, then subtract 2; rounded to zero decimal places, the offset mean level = 70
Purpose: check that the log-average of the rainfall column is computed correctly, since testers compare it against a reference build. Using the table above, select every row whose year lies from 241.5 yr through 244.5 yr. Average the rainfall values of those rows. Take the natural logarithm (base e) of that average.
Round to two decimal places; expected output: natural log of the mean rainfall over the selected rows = 4.11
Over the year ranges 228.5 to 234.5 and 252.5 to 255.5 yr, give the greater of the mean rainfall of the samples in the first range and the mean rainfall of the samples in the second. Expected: 75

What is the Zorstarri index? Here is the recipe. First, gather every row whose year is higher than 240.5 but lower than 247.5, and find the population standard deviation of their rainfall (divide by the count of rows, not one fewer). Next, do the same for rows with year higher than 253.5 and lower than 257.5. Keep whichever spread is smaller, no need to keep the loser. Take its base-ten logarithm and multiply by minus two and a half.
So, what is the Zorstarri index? -1.2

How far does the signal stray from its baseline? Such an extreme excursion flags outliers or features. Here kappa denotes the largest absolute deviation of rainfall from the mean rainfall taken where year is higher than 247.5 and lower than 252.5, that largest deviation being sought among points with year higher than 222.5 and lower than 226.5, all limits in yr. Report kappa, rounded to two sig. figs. 19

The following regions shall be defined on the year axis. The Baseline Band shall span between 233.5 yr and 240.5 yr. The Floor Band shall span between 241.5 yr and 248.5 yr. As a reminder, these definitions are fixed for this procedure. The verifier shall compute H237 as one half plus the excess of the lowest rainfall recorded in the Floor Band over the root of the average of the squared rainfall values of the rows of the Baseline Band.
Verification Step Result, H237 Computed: -14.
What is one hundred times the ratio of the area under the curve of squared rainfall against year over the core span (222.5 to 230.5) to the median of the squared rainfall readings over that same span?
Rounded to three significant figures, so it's 793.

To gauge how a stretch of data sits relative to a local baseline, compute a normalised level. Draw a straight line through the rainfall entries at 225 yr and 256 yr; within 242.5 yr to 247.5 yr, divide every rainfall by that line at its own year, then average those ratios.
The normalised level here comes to 0.77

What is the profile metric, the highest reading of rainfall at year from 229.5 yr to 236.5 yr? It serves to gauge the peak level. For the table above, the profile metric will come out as 76.2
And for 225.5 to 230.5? 76.8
